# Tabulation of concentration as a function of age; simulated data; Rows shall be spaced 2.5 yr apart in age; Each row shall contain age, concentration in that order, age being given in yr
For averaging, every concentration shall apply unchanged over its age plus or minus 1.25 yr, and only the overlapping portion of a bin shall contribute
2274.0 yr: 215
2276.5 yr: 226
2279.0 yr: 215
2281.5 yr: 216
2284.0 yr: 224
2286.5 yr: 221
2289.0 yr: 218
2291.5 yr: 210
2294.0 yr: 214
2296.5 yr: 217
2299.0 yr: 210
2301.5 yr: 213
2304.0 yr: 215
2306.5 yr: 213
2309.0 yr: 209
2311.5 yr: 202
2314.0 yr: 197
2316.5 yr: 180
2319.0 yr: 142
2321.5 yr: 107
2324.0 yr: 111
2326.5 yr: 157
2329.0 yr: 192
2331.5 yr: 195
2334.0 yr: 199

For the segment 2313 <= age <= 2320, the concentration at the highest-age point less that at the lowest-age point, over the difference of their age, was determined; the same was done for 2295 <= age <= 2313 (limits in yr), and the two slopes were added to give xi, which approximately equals -12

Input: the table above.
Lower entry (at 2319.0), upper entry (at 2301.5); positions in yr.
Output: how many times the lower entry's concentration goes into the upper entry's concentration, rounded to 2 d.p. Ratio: 1.50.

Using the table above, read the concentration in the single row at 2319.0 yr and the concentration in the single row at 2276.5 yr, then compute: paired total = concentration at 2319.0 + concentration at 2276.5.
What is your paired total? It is 368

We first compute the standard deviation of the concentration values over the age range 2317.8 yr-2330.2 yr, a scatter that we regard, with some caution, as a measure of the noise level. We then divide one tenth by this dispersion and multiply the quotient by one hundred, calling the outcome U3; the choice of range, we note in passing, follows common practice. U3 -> 0.3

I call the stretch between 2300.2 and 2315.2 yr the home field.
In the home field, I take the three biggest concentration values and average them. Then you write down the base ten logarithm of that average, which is 2.33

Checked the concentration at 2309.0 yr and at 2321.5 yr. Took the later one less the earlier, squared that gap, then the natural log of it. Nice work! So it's 9.2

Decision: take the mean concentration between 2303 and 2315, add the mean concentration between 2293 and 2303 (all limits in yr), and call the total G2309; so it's 421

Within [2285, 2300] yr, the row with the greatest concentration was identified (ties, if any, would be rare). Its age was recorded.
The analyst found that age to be 2286.5 yr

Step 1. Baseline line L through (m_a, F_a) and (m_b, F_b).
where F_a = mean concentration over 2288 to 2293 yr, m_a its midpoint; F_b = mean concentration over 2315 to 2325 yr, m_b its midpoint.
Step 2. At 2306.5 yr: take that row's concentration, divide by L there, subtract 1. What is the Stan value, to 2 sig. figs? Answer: 0.24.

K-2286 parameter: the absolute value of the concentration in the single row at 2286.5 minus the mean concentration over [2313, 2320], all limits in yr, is 48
